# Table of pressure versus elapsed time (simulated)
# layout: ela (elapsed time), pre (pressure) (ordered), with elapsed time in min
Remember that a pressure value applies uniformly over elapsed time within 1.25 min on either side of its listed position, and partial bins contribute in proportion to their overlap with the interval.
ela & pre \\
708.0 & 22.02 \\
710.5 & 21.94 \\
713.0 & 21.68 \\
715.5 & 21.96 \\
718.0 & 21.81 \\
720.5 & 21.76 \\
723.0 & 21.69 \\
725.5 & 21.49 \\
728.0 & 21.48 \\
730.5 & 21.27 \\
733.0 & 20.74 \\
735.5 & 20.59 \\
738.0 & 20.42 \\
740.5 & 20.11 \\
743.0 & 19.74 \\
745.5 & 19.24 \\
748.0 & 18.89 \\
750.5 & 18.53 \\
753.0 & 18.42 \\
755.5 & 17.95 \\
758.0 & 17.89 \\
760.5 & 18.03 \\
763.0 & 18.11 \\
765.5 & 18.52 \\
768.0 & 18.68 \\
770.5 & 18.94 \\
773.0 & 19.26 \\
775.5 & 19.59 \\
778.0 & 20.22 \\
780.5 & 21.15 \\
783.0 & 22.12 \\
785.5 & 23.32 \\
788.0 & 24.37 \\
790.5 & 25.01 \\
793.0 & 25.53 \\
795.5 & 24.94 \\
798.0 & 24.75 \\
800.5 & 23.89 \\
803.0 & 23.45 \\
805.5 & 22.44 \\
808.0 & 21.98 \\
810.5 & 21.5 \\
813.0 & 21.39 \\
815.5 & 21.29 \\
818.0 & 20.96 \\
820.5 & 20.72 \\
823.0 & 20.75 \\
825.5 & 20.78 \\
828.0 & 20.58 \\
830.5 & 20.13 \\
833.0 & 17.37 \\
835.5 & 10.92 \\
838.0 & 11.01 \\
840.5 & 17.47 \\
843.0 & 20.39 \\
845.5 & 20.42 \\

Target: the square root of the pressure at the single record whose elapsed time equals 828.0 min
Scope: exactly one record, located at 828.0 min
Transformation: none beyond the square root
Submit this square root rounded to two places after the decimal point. 4.54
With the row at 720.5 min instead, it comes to 4.66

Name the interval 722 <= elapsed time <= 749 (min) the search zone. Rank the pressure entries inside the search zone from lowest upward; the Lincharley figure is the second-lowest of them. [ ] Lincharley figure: 19.24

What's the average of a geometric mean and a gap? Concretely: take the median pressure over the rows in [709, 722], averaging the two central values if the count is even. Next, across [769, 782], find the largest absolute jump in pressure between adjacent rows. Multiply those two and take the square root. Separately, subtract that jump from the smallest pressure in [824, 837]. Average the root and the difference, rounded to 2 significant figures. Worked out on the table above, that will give 7.2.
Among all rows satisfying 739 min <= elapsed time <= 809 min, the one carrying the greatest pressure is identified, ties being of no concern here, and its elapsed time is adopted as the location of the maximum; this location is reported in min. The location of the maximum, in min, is 793.0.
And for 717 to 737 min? 718.0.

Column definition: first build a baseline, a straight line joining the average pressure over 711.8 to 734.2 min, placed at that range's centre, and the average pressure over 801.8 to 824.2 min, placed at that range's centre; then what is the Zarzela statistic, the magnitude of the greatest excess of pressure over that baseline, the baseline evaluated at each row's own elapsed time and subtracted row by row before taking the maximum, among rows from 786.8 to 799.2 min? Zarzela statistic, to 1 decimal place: 3.9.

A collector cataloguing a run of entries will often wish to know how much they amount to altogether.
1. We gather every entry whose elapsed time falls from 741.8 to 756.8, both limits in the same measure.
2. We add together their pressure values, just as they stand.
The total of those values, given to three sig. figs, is 113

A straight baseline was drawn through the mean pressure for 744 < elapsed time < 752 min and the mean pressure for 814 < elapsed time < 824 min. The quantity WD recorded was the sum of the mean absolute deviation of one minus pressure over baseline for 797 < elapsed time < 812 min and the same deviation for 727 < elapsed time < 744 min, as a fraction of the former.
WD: 1.58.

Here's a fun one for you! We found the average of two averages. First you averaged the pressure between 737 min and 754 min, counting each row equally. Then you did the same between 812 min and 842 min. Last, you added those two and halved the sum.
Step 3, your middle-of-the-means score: 19.0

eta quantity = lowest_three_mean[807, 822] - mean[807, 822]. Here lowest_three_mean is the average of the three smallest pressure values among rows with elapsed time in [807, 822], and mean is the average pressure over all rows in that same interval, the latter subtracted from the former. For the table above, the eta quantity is -0.3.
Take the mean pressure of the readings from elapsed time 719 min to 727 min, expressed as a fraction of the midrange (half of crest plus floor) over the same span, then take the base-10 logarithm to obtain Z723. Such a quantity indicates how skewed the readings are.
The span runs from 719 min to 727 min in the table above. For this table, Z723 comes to 0.0004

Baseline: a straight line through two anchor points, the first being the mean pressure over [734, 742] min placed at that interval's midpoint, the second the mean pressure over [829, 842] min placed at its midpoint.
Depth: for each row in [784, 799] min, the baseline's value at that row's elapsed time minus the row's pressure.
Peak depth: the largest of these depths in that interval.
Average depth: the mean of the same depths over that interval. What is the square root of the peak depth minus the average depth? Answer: 1.3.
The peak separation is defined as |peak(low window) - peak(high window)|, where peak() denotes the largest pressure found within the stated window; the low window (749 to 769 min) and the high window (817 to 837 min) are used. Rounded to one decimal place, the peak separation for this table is 2.3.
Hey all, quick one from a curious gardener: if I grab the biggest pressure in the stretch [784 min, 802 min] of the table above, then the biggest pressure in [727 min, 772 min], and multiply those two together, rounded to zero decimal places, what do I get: 548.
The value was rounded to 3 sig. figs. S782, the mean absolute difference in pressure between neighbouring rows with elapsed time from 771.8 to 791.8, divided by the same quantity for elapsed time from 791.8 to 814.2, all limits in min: 1.59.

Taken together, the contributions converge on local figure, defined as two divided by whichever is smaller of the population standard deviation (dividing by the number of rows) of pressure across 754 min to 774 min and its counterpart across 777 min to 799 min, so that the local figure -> 4.2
